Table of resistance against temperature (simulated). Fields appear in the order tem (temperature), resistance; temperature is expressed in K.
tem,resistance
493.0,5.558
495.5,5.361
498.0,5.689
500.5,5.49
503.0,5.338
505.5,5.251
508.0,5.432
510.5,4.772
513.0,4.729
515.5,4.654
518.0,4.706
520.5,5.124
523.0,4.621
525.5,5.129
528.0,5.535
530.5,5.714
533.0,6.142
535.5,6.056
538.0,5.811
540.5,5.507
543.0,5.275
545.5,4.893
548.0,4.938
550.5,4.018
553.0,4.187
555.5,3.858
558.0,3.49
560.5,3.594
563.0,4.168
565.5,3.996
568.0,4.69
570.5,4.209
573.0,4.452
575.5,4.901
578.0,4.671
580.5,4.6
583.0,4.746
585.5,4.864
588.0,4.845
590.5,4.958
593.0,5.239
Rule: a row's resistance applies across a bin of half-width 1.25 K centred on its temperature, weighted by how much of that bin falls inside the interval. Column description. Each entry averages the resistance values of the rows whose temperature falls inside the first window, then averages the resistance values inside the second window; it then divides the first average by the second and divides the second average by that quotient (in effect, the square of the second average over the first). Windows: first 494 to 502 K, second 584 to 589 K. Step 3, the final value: 4.3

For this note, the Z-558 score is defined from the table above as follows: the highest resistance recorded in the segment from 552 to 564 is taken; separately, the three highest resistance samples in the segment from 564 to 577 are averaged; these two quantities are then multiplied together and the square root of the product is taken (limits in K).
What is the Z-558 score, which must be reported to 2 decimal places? 4.43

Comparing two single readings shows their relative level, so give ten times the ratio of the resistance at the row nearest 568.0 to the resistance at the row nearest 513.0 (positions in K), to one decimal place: 9.9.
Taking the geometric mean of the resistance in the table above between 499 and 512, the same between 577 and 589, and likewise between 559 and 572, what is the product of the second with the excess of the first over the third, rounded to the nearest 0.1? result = 5.4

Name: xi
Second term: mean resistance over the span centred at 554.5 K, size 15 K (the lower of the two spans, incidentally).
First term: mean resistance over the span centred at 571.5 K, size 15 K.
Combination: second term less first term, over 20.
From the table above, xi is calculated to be -0.024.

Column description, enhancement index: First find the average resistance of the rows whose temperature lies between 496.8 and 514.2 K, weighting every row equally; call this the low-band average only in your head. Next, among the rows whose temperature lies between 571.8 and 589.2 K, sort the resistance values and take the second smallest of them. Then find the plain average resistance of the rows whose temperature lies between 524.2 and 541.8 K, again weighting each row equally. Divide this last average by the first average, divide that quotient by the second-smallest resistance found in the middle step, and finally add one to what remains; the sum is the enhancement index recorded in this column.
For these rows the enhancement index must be 1.24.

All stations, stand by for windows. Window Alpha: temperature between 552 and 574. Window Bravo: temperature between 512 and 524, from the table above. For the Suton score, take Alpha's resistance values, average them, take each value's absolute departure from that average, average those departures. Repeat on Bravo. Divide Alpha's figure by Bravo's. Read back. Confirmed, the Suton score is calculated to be 2.1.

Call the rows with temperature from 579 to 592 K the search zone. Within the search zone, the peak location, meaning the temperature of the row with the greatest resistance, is 590.5 K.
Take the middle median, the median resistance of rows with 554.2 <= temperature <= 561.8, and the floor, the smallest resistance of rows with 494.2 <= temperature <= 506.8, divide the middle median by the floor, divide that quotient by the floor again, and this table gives 0.13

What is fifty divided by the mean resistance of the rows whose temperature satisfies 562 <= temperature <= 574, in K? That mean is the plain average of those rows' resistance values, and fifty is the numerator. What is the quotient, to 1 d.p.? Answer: 11.6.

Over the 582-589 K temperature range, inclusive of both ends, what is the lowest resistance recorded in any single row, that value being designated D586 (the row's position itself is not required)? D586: 4.746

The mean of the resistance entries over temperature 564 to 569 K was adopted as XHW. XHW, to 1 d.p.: 4.3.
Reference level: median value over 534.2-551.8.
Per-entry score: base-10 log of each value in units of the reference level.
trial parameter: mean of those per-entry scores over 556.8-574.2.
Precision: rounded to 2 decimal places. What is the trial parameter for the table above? -0.11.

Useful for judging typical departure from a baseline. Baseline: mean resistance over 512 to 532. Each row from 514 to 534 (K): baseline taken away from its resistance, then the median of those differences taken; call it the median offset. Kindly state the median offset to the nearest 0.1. 0.1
